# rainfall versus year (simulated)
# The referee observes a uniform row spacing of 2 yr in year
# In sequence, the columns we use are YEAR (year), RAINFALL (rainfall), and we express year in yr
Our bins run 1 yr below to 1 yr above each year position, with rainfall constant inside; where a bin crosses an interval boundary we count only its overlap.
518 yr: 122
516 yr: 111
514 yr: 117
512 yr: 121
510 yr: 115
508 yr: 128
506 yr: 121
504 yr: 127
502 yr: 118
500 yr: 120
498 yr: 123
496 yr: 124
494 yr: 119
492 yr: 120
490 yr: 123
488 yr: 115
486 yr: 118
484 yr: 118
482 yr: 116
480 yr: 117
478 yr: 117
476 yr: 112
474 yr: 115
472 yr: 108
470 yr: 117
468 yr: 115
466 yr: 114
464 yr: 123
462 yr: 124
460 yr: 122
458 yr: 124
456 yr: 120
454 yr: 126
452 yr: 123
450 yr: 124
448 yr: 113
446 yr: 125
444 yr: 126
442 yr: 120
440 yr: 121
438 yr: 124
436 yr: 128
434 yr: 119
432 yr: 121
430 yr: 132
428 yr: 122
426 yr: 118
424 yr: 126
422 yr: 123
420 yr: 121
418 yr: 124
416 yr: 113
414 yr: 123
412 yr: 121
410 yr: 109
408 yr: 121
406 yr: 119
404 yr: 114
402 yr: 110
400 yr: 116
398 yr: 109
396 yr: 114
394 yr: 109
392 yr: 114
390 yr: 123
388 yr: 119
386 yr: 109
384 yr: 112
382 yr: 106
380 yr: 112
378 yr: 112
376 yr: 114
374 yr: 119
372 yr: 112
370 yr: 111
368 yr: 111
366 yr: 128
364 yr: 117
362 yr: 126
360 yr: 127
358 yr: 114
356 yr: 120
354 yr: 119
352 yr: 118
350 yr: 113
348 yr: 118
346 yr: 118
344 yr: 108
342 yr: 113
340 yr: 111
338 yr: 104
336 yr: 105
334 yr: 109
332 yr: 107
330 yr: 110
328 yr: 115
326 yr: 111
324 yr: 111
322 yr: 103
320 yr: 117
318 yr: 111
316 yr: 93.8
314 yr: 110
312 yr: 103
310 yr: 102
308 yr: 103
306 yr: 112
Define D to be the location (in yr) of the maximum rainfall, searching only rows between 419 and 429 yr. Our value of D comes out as 424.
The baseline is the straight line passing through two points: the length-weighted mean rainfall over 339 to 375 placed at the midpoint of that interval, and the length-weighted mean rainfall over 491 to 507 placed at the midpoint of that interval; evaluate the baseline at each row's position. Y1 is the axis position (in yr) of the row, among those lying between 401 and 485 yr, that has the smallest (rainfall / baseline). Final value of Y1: 472 yr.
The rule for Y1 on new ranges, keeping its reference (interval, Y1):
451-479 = 472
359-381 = 370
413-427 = 416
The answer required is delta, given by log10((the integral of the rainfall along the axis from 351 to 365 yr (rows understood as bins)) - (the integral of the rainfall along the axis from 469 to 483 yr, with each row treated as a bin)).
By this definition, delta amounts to 1.9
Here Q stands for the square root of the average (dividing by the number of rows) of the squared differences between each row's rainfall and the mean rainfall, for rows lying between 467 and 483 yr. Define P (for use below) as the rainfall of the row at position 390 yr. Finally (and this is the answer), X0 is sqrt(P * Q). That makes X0 19.1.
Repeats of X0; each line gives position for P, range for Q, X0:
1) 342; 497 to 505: 19.6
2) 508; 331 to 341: 18.1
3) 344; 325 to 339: 19.4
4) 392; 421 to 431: 23.1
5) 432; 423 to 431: 25.0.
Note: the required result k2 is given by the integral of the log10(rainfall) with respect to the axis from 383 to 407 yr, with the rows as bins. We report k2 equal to 49.4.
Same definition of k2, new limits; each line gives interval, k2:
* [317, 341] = 48.9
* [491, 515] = 50.0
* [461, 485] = 49.6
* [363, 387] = 49.3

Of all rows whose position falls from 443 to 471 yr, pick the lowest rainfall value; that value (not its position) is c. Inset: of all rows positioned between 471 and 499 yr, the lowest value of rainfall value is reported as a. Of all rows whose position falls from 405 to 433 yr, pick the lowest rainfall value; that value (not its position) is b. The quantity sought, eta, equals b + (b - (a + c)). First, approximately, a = 108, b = 109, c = 113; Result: -3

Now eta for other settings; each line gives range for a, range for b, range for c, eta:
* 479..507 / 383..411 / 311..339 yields 9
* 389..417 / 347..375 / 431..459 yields 0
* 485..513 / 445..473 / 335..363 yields -3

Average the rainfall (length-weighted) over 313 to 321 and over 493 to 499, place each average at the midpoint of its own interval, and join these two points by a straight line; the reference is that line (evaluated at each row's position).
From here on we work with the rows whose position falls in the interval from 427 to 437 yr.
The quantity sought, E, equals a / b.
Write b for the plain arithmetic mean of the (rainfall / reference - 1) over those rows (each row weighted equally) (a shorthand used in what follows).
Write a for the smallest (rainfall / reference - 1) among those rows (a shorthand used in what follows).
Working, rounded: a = 0.02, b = 0.06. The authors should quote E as 0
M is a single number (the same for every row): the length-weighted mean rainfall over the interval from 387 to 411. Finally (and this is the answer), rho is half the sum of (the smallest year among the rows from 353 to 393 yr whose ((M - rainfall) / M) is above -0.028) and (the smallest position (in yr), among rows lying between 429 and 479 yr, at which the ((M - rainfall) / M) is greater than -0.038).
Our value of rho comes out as 396 yr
